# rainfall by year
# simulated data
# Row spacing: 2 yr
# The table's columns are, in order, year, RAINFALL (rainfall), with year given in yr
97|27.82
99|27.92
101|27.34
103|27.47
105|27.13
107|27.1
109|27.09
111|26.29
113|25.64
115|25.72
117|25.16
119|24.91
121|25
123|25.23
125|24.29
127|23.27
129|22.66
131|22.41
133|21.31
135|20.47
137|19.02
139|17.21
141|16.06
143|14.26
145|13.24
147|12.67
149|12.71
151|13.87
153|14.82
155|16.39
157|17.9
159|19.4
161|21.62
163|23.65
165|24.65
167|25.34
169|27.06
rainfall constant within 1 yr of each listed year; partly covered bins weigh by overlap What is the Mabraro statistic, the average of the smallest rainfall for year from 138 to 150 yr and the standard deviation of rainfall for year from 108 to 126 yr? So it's 6.7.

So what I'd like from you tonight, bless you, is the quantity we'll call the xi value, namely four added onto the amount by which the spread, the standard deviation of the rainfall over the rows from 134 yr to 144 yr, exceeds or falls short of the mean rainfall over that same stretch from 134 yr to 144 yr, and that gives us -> -11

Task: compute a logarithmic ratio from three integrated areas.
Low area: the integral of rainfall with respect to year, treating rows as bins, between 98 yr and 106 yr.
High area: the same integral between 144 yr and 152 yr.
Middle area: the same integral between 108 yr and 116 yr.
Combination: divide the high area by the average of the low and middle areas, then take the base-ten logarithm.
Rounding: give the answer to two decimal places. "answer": -0.31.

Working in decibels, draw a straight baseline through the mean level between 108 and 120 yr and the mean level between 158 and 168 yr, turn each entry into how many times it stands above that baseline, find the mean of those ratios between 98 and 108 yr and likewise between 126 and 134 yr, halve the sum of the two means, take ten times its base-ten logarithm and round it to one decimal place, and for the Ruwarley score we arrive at -0.1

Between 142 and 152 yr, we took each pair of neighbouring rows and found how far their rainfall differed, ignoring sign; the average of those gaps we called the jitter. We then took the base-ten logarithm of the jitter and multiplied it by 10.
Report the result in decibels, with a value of -1.6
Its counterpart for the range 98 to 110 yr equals -6.6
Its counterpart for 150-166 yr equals 1.9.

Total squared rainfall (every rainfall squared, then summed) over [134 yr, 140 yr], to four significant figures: 1077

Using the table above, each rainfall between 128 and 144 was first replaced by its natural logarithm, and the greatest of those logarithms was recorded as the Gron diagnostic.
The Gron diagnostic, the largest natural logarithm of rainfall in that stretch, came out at 3.12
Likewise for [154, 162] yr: 3.07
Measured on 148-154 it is 2.70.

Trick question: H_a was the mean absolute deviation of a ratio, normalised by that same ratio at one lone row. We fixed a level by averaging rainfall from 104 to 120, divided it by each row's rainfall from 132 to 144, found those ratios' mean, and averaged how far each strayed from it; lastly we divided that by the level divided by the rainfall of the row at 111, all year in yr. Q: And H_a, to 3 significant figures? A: 0.185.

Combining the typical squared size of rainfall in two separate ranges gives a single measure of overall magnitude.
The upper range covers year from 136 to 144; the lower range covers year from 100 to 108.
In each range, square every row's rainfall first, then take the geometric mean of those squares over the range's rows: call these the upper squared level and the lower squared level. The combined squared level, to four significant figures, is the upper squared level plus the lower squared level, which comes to 1017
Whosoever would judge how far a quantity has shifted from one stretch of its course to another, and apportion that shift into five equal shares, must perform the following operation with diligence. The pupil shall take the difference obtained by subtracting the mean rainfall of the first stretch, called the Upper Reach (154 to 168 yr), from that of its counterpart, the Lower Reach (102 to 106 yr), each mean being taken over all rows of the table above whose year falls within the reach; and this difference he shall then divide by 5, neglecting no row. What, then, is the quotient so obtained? 1.2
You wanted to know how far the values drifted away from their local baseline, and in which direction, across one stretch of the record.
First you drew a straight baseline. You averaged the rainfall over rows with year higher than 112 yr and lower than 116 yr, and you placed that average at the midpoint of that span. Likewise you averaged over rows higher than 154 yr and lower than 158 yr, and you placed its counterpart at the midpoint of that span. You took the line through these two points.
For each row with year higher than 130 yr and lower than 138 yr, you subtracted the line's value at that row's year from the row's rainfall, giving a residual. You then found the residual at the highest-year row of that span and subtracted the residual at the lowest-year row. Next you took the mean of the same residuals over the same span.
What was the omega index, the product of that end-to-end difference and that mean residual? 1.8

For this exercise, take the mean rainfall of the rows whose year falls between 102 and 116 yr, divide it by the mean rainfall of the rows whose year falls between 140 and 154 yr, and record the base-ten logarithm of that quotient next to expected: 0.28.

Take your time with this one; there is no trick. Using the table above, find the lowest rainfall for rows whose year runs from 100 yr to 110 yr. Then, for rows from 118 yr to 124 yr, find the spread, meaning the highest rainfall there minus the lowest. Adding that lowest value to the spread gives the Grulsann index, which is 27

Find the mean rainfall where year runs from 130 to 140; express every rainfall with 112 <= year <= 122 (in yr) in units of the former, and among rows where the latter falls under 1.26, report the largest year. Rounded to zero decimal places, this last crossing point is 121 yr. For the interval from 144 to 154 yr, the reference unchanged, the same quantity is 153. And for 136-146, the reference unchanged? 145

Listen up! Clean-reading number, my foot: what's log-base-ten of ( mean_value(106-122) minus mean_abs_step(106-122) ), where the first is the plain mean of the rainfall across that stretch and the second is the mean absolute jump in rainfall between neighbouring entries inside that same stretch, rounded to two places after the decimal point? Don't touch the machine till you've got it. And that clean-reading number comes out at 1.41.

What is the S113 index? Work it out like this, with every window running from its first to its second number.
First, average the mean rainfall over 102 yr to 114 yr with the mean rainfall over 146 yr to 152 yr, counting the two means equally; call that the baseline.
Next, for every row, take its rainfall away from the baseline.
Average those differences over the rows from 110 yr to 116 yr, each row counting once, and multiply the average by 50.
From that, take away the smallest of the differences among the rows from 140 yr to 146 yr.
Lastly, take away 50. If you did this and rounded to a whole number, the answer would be -351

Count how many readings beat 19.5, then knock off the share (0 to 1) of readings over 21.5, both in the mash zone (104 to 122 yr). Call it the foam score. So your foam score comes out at 8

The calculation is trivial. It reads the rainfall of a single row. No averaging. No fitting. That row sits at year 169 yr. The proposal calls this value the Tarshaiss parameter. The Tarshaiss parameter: 27.06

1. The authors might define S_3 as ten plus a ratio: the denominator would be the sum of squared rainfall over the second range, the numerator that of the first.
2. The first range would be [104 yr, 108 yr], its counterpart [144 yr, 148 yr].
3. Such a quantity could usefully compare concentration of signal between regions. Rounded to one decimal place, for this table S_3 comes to 14.4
